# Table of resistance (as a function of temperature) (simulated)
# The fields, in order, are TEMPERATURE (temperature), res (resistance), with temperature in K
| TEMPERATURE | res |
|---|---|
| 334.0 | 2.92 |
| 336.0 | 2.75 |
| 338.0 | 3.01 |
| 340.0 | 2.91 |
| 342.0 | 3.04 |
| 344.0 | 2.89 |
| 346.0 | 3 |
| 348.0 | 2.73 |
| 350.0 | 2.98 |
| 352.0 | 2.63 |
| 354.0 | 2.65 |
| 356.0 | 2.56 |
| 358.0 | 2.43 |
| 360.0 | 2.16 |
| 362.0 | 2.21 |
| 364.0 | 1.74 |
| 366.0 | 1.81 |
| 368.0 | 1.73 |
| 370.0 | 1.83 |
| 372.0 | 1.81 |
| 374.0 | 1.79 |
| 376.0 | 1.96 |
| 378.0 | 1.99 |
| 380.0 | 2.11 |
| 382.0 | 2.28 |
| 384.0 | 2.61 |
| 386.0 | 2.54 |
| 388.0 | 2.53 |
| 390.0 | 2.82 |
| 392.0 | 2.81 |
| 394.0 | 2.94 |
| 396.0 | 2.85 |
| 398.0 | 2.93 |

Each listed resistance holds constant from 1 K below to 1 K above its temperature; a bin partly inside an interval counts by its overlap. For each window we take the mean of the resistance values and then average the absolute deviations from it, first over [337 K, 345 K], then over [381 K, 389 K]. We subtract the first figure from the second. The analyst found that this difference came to 0.04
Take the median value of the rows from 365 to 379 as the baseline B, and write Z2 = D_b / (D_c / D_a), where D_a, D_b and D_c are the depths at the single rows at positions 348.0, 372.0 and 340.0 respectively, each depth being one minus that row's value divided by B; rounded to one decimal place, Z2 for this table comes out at 0.0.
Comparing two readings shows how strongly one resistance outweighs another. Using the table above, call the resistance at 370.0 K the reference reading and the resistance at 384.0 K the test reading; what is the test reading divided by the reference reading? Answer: 1.4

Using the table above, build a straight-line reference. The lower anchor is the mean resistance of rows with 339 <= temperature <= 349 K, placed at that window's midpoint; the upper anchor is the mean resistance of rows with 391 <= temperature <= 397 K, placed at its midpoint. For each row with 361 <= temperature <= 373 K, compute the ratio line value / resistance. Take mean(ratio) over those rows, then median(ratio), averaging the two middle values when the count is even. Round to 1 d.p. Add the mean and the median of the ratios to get 3.2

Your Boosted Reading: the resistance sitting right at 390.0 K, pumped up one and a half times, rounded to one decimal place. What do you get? 4.2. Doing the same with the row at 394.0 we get 4.4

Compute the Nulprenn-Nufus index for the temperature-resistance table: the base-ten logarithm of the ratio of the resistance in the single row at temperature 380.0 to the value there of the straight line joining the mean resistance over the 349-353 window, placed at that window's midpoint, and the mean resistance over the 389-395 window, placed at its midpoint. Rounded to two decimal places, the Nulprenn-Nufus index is -0.13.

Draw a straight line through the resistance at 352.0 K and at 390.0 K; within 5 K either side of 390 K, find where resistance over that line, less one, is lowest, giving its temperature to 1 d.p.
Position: 388.0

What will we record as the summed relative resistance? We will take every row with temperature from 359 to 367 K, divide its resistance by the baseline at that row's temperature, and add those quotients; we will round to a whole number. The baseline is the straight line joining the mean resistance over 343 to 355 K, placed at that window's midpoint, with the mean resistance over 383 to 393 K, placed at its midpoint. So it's 3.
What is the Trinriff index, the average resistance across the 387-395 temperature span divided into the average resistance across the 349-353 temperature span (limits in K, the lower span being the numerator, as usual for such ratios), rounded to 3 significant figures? 1.01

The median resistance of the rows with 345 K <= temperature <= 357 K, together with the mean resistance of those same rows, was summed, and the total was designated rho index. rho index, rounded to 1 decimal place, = 5.4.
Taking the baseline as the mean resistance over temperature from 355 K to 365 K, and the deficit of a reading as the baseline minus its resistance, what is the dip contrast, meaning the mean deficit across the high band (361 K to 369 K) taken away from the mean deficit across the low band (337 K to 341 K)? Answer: -1.1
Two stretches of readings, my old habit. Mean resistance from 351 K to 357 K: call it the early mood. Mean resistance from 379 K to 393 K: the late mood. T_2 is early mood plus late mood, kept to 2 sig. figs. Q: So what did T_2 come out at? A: 5.1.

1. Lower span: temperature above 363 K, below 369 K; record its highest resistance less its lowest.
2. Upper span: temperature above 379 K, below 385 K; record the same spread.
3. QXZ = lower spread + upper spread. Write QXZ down 0.58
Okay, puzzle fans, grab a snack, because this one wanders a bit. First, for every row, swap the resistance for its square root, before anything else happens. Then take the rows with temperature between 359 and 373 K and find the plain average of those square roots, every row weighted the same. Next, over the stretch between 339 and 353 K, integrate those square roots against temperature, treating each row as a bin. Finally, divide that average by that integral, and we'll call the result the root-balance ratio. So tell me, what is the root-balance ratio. 0.058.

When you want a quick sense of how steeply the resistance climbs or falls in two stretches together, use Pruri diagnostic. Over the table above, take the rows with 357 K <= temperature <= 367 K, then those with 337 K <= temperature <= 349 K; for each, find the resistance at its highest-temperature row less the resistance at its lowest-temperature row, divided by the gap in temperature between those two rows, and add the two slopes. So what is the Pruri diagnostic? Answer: -0.11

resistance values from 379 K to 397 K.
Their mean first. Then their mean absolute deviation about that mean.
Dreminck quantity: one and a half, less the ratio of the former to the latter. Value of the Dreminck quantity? -10.5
